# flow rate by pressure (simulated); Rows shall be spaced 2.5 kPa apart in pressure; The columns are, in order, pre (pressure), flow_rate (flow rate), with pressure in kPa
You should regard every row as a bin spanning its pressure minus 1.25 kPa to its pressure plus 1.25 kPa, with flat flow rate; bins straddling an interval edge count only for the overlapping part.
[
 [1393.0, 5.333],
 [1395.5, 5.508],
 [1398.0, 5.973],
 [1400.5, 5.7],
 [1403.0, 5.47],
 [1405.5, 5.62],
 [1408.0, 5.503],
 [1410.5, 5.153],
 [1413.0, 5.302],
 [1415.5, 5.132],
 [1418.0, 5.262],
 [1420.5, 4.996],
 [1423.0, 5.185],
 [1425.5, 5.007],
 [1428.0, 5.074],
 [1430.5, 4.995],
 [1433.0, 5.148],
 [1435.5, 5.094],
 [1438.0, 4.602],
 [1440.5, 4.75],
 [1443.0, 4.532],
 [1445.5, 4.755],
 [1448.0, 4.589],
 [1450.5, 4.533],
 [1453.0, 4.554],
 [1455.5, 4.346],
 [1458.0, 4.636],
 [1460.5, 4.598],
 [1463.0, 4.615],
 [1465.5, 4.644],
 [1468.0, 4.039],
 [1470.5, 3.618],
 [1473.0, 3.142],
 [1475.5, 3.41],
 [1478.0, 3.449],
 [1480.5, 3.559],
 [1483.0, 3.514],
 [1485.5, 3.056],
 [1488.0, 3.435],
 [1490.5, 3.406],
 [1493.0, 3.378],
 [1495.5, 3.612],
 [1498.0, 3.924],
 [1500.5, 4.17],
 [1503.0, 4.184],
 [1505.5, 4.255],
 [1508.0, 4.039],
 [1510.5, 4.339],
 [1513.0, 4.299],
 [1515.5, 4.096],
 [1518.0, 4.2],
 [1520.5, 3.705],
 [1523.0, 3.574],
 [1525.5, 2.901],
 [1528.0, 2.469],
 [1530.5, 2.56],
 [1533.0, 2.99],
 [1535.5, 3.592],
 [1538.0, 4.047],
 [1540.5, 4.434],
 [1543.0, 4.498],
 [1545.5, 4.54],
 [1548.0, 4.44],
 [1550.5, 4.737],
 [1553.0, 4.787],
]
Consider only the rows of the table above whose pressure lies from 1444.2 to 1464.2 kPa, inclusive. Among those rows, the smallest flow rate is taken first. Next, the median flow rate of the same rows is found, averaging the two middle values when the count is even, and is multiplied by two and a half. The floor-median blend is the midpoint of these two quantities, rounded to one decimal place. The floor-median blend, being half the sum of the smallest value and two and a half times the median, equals 7.9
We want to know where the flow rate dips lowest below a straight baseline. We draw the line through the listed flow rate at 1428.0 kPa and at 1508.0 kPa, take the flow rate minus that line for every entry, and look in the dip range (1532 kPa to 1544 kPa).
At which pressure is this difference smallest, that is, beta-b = 1533.0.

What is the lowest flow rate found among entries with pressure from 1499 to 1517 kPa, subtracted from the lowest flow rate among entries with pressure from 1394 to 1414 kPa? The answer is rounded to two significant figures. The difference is 1.1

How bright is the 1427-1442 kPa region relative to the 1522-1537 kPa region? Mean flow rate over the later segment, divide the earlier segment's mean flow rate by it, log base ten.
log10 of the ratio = 0.21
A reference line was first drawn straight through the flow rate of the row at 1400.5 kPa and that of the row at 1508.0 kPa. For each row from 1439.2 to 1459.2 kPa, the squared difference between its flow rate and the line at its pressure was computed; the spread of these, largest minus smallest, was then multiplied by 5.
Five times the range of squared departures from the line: 1.2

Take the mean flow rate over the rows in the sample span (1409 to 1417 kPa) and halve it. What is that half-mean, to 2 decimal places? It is 2.60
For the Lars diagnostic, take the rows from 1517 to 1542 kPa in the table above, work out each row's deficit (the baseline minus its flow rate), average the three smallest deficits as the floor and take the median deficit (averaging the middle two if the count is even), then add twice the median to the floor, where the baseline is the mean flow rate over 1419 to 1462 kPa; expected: 3.0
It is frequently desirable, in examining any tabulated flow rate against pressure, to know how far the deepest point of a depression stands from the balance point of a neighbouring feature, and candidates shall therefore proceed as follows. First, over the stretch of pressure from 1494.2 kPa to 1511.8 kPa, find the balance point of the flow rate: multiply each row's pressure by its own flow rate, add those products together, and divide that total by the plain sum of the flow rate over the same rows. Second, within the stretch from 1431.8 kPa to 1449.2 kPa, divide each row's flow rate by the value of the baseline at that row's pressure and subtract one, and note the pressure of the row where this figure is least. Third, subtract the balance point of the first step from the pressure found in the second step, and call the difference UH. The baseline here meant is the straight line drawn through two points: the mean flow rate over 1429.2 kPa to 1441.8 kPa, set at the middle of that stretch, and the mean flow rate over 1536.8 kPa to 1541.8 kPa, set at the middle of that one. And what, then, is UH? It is -60.2 kPa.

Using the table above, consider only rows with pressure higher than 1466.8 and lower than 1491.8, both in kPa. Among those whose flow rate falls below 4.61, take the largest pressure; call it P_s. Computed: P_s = 1490.5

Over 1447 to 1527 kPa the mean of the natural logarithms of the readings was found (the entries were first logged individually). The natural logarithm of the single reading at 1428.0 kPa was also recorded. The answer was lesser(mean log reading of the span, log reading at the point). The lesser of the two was 1.36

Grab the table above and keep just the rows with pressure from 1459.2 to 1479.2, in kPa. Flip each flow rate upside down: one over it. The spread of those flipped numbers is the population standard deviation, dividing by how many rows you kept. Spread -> 0.04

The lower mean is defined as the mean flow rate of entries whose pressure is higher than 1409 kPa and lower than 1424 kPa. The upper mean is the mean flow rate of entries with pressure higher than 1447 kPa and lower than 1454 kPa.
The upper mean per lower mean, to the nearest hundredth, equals 0.88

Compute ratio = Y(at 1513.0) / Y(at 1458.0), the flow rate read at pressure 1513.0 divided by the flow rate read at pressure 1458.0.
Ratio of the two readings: 0.93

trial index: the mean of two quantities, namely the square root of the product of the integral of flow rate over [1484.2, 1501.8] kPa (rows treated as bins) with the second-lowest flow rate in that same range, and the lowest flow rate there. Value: 9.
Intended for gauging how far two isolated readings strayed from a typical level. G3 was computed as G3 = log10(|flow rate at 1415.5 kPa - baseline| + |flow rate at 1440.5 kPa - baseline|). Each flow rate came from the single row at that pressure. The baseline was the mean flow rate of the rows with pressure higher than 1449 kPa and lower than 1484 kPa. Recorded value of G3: 0.25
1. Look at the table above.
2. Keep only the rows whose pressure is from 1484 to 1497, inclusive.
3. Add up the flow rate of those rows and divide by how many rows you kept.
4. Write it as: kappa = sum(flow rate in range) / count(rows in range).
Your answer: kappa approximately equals 3.4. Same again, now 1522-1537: 3.0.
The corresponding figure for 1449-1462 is 4.5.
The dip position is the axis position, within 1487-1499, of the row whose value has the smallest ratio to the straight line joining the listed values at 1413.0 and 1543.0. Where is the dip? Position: 1493.0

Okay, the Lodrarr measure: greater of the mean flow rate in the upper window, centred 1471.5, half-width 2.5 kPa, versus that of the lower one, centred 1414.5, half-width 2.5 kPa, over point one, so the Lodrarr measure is 52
